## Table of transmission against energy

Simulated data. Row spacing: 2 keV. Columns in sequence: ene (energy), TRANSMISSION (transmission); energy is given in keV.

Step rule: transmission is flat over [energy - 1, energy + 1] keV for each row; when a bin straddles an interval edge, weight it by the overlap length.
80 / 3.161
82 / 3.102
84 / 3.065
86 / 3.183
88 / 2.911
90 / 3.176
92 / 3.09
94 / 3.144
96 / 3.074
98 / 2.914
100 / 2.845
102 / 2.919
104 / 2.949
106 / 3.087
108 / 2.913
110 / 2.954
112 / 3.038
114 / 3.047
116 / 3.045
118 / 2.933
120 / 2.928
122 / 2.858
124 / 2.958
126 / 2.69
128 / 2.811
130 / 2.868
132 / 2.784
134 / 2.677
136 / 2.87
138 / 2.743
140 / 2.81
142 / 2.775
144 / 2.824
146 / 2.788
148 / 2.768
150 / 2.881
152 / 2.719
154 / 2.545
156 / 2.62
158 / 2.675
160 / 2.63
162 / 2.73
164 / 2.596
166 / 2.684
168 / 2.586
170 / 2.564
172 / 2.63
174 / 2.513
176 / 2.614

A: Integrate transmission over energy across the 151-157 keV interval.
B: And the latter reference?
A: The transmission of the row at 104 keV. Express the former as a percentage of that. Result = 535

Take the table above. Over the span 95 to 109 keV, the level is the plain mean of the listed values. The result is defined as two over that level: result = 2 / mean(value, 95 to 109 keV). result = 0.676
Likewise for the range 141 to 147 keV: 0.715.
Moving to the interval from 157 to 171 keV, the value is 0.758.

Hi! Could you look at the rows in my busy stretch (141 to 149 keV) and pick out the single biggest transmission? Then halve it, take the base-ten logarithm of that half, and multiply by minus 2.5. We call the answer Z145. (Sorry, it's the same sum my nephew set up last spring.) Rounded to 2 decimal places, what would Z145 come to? -0.37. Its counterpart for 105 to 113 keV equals -0.47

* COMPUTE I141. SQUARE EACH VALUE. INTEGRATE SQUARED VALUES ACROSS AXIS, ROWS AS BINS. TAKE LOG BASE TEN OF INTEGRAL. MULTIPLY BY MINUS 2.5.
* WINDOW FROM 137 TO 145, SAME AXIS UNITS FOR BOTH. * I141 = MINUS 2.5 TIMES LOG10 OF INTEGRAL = -4.48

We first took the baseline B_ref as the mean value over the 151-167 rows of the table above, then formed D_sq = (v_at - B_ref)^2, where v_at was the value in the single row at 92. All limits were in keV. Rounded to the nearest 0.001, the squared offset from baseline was 0.194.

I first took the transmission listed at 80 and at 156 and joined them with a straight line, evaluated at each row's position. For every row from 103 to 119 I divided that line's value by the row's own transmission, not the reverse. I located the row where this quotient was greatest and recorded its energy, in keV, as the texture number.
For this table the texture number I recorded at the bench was 108 keV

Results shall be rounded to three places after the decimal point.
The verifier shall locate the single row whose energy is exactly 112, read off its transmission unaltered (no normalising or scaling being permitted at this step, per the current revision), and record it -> 3.038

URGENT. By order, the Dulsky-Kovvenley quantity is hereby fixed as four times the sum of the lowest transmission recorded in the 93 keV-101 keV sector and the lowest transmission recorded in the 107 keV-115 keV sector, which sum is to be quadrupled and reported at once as 23.0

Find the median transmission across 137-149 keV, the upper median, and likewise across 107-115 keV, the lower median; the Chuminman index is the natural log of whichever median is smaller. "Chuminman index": 1.02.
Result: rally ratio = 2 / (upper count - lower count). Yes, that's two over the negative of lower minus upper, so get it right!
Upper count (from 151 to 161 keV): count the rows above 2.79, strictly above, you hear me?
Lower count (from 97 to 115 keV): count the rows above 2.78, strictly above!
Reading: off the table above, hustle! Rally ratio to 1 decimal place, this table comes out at -0.2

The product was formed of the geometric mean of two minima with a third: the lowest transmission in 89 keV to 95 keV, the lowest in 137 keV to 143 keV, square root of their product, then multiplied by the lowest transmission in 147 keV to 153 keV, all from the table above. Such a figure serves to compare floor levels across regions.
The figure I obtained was 7.9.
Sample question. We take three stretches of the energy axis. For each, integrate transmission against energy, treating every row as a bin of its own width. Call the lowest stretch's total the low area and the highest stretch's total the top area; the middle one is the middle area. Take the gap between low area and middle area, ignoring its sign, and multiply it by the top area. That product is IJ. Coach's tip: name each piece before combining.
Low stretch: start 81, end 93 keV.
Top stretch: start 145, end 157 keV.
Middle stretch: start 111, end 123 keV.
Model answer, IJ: 44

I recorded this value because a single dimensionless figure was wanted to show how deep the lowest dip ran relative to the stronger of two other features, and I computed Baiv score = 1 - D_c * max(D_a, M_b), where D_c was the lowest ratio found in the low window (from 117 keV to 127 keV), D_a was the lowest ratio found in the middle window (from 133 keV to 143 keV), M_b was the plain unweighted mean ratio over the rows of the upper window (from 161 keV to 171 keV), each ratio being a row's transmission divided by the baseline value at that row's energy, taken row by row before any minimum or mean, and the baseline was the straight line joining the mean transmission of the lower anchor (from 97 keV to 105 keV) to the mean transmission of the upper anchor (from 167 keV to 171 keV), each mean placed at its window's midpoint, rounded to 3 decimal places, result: 0.018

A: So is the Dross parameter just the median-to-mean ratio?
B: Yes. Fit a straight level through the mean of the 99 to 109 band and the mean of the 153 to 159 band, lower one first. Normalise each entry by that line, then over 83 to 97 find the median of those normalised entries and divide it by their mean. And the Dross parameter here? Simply 1.01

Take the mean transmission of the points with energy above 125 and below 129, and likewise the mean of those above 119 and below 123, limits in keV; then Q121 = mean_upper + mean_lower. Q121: 5.64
